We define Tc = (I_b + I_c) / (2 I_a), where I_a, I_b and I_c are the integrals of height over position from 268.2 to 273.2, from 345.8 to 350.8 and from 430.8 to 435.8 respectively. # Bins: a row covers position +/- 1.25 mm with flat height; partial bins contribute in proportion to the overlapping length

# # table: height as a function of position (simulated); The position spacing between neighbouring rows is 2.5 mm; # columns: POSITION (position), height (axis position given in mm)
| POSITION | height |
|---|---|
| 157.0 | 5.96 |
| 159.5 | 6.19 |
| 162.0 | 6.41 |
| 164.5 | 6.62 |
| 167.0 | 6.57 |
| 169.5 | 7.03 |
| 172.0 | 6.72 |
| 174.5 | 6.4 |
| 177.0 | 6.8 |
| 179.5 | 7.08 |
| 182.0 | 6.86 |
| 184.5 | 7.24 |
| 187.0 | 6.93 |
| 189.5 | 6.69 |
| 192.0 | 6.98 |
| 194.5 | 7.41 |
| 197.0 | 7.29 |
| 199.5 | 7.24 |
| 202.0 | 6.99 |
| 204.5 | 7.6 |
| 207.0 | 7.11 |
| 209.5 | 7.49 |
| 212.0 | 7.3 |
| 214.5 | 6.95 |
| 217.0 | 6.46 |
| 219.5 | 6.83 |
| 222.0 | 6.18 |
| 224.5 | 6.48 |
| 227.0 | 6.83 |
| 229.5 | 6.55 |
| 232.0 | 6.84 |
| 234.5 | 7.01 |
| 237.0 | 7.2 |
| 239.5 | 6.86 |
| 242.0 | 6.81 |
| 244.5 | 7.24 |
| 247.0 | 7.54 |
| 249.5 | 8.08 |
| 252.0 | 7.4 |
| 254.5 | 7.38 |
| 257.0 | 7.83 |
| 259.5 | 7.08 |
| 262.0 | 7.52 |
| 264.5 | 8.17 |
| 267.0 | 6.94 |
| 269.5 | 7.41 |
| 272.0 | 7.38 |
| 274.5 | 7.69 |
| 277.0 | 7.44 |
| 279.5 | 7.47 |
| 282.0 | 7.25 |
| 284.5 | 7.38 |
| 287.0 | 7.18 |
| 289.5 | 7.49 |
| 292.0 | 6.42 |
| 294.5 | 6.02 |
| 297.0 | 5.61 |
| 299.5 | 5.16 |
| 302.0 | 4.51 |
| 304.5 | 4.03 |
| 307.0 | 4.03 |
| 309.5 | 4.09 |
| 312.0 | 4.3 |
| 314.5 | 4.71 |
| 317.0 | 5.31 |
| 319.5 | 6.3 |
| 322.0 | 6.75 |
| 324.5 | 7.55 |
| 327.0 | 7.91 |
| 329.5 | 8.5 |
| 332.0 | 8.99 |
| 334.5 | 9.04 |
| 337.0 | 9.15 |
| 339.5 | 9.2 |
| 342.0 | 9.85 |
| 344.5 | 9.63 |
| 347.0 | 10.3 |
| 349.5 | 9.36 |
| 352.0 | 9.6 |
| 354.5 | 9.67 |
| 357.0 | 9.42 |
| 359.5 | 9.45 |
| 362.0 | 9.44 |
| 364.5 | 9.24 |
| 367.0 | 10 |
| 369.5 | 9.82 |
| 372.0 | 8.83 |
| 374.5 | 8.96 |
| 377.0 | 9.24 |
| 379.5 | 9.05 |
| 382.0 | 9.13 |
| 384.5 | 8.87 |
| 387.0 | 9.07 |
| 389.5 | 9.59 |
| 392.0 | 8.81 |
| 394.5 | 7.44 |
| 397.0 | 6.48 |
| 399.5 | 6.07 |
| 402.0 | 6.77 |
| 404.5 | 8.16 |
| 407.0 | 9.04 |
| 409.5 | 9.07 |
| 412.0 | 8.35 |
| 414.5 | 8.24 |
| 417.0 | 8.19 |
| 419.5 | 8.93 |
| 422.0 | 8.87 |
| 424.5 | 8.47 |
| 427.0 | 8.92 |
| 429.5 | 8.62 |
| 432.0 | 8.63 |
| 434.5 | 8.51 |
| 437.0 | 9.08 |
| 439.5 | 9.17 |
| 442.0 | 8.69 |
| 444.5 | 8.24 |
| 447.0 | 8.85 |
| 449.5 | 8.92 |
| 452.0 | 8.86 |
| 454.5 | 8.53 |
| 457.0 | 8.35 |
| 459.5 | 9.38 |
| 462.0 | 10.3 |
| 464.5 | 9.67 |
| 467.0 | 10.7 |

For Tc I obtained 1.24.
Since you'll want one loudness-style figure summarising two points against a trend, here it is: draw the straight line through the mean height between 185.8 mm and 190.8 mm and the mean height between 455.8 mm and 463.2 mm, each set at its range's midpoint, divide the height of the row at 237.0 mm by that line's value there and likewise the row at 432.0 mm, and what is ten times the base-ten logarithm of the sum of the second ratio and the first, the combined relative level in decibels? 2.88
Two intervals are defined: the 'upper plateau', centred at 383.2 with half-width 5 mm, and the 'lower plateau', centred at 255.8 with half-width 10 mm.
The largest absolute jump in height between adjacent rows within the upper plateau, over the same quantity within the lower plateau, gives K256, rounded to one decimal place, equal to 0.3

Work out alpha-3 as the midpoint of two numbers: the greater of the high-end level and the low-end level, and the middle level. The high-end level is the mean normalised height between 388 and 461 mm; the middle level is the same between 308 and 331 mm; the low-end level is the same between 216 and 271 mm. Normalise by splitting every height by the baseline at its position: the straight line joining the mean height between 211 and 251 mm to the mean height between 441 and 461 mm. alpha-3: 0.91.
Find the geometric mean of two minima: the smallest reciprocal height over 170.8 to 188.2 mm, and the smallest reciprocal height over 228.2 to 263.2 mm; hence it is 0.131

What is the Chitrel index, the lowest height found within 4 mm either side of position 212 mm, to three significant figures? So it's 6.95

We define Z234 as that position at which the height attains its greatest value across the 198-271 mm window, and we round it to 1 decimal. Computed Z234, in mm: 264.5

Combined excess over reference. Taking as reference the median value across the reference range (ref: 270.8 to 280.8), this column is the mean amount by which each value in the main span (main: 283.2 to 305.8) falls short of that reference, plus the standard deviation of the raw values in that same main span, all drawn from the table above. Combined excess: 2.7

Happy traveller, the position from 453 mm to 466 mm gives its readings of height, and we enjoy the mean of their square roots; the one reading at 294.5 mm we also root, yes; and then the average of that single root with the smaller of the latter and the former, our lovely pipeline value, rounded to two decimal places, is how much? 2.45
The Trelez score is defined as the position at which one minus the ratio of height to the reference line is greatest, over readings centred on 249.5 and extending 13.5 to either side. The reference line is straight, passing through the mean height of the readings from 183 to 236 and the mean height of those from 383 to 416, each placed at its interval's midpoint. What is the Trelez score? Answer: 242.0 mm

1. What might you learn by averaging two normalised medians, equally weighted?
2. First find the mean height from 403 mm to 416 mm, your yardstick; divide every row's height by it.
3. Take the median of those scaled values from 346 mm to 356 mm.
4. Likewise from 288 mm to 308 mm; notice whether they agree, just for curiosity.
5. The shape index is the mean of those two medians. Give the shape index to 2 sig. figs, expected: 0.88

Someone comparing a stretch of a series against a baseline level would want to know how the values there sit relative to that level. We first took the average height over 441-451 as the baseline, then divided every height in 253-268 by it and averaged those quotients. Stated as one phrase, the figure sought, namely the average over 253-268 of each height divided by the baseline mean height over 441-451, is 0.86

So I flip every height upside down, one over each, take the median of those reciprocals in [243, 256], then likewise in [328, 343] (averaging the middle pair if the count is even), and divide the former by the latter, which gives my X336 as 1.23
